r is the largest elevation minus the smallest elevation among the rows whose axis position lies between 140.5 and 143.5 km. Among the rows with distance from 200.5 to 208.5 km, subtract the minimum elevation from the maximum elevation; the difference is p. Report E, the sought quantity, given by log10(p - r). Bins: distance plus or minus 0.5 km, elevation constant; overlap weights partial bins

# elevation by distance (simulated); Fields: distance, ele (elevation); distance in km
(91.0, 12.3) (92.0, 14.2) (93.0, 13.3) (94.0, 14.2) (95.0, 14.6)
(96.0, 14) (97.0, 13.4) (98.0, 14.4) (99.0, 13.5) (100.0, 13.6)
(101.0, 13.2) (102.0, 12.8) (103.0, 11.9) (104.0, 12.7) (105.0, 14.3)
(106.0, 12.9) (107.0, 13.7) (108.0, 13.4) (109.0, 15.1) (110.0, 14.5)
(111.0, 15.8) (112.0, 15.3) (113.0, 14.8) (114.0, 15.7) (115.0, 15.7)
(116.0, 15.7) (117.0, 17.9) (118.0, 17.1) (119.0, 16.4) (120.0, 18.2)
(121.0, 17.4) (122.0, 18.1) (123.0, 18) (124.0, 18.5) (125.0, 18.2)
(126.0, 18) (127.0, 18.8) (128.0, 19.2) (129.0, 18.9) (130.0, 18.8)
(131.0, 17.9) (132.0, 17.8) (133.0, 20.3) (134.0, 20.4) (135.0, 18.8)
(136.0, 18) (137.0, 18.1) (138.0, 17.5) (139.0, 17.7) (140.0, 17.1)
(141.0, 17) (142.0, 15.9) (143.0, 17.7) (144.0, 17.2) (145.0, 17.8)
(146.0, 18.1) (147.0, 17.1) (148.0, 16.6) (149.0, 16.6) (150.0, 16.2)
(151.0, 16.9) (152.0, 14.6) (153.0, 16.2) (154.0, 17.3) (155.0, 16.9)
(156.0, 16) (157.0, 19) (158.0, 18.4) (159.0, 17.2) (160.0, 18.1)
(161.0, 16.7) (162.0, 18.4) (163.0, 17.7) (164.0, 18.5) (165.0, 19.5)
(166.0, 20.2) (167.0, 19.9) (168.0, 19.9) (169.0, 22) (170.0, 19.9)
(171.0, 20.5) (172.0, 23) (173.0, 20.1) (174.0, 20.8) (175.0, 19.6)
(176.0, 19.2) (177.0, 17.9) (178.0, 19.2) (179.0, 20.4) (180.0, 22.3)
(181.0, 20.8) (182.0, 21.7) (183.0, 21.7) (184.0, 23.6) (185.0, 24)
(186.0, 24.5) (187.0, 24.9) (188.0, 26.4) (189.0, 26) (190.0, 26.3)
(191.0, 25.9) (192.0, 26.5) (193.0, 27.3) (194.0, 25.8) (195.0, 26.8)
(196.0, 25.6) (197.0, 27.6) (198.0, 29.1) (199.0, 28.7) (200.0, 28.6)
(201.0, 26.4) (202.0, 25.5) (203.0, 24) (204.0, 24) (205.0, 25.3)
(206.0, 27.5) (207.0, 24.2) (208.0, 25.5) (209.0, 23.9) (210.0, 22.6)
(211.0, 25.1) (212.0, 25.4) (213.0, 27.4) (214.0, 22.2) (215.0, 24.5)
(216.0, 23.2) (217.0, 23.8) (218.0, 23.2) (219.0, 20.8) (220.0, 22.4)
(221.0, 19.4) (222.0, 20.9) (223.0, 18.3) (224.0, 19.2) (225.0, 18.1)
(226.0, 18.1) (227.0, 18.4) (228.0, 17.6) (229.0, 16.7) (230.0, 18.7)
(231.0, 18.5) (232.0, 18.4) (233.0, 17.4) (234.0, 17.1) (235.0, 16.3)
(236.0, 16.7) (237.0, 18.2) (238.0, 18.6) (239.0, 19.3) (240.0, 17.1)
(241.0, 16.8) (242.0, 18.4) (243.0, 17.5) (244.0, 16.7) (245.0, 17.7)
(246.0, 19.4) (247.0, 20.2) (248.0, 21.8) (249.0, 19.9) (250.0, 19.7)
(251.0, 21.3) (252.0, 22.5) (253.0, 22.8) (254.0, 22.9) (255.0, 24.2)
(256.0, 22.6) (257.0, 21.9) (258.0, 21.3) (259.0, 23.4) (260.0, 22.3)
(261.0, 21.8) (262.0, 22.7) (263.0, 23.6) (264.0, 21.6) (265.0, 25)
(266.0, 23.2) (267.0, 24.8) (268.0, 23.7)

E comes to 0.23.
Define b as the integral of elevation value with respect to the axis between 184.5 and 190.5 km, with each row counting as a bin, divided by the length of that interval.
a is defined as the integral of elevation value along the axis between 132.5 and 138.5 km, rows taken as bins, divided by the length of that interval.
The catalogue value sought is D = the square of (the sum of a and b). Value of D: 1954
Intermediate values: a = 19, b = 25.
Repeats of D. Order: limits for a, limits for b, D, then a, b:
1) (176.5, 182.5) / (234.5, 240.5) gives 1450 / 20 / 18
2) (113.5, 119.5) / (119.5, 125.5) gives 1189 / 16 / 18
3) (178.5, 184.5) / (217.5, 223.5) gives 1813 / 22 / 21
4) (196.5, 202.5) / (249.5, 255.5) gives 2488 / 28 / 22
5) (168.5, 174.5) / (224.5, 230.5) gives 1520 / 21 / 18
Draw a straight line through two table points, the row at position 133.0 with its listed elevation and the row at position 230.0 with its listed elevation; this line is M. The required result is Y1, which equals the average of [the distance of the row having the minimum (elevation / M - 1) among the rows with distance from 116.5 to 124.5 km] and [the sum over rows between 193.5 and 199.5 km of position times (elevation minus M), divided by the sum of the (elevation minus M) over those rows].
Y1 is 157.9 km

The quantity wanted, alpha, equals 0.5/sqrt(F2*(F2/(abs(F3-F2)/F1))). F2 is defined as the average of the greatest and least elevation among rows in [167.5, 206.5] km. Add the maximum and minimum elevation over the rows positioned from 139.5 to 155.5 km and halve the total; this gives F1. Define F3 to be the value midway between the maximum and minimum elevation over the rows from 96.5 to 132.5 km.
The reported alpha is 0.0148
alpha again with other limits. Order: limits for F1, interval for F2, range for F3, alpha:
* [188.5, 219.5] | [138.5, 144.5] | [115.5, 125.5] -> 0.0033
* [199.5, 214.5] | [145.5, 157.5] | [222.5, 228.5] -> 0.0075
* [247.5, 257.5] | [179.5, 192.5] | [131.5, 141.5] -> 0.0100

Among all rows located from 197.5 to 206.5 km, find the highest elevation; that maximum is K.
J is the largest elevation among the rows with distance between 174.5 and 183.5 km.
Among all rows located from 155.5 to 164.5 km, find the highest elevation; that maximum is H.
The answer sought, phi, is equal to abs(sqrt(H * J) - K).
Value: 8.5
